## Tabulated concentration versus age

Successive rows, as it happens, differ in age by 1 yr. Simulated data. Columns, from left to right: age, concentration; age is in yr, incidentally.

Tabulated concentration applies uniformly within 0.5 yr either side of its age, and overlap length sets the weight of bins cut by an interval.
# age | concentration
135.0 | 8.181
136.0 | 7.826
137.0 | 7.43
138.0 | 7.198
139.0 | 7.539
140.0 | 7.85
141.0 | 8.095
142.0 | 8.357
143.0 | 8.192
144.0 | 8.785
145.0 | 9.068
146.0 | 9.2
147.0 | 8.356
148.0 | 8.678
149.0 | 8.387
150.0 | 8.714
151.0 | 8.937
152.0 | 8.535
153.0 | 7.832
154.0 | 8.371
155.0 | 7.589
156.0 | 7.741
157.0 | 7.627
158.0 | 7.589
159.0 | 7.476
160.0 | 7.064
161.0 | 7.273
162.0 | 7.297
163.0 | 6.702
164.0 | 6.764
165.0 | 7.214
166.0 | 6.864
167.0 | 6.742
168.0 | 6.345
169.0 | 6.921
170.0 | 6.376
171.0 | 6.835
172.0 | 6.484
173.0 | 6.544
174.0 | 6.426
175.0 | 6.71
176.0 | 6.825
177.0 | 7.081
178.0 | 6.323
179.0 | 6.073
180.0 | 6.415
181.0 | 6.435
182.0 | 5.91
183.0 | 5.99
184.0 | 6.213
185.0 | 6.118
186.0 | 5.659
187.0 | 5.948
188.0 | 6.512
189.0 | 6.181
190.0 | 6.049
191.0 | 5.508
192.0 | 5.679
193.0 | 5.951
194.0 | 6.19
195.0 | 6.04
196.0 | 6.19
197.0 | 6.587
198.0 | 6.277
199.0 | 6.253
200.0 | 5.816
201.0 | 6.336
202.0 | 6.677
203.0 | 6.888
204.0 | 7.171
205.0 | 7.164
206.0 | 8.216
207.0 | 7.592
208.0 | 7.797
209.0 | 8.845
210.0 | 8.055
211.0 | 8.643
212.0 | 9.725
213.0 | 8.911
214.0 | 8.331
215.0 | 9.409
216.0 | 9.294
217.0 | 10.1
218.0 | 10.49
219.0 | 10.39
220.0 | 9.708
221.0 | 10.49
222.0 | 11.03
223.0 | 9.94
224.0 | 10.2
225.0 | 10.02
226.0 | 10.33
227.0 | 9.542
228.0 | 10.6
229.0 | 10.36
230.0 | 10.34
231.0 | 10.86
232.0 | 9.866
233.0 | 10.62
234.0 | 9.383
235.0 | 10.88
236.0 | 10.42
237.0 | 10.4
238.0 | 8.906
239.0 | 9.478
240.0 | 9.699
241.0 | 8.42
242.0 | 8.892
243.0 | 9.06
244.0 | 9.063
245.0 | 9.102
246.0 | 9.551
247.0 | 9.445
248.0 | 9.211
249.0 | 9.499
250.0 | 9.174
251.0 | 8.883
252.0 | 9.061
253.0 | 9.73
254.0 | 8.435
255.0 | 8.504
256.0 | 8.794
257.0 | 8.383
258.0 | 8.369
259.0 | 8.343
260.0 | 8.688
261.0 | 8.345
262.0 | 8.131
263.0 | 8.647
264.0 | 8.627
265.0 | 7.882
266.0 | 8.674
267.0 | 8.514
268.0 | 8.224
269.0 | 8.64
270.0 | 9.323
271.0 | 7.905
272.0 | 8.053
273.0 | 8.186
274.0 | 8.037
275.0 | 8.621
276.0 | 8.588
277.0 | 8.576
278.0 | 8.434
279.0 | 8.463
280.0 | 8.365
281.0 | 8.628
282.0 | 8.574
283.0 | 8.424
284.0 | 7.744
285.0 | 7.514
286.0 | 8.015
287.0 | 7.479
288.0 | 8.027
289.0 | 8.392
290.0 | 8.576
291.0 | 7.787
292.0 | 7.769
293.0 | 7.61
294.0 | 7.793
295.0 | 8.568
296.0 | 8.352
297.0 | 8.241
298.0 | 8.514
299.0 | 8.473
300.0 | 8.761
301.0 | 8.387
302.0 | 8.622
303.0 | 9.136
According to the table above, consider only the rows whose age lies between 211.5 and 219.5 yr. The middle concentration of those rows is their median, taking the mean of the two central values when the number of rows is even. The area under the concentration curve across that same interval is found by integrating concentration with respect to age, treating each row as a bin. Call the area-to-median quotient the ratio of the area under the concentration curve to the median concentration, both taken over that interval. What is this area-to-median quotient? 8.01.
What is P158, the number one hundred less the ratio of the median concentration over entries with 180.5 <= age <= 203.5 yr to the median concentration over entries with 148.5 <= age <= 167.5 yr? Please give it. 99.2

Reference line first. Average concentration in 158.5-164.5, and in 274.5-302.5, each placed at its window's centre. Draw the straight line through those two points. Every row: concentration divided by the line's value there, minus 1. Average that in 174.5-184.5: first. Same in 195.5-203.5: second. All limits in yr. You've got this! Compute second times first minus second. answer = 0.16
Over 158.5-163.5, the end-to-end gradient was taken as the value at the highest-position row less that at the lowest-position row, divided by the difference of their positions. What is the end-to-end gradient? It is -0.19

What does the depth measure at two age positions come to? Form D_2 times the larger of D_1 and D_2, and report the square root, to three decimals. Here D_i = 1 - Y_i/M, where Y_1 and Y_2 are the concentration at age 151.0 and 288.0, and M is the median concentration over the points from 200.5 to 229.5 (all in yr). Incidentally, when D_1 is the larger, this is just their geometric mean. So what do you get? 0.147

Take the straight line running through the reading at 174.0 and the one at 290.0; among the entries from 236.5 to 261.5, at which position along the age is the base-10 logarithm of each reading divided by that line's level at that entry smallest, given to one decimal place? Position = 261.0 yr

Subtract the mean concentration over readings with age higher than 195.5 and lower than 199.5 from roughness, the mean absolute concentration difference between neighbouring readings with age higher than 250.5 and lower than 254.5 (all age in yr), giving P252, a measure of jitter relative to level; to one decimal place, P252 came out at -5.6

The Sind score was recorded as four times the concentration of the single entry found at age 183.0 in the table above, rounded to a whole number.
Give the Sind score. 24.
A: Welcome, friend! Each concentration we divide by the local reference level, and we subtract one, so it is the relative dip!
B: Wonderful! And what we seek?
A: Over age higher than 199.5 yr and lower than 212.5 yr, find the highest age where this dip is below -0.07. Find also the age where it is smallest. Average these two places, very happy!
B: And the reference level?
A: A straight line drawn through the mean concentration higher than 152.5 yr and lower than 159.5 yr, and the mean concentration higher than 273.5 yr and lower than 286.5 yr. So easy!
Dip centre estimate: 202.5 yr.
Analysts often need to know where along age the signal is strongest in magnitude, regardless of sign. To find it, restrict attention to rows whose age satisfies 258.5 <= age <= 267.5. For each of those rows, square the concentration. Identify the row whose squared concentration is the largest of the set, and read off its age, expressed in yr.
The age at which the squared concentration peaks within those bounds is 260.0 yr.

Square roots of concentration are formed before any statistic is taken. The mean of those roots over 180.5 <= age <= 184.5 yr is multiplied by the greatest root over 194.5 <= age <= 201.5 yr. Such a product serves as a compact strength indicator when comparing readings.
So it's 6.4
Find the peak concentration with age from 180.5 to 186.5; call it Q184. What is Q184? 6.435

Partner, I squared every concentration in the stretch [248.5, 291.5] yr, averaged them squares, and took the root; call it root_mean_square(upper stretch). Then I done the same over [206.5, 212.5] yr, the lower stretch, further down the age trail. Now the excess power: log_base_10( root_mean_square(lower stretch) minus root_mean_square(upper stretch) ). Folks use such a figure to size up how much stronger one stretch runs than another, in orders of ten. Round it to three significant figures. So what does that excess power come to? -1.89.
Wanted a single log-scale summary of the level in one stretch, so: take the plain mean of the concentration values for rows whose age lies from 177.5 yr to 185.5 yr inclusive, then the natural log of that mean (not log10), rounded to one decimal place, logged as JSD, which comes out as 1.8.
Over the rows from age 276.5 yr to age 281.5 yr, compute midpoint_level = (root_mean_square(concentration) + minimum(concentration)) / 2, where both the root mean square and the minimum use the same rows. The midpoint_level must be 8.4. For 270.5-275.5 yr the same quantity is 8.0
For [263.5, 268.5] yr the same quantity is 8.1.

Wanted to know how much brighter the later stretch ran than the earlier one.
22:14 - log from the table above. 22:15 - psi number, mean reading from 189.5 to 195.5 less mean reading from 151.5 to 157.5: -2.0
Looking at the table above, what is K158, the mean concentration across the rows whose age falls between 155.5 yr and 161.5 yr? 7.5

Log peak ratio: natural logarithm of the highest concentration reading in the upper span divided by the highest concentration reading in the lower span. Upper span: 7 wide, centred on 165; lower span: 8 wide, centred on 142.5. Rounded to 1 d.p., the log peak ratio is -0.2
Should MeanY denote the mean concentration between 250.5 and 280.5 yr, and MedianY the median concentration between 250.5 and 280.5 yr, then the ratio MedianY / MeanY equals 1.00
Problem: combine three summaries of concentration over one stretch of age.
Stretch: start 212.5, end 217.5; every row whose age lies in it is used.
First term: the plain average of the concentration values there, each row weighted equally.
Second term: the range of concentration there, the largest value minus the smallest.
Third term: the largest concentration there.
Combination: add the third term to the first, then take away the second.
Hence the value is 18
